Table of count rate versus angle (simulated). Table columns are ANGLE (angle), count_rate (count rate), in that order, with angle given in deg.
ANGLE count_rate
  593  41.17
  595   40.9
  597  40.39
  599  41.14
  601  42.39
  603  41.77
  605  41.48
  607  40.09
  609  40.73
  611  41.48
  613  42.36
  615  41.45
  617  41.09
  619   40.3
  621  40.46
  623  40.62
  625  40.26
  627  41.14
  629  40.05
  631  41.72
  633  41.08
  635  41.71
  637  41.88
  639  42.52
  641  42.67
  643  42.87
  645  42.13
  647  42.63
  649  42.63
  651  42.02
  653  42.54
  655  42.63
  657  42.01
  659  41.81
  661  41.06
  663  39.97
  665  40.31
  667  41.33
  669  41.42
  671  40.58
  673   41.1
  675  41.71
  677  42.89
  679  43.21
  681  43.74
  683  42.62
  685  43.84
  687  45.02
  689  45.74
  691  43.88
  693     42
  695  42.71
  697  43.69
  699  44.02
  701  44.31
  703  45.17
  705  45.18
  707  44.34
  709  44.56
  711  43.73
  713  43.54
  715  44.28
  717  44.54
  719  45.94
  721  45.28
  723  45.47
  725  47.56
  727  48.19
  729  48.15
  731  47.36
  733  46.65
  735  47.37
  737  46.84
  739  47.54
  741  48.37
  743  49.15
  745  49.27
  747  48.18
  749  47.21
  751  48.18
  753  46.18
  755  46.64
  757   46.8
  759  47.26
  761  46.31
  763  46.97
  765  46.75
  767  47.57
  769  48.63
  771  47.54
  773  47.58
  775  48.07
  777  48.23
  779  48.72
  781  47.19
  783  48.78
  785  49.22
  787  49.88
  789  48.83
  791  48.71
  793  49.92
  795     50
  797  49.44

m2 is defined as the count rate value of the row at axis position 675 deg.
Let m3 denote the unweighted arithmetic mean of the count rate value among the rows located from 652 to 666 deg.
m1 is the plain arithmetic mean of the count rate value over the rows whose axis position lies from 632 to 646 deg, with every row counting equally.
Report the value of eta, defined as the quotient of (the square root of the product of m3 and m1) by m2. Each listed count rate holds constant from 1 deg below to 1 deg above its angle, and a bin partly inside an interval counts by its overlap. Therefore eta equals 1.00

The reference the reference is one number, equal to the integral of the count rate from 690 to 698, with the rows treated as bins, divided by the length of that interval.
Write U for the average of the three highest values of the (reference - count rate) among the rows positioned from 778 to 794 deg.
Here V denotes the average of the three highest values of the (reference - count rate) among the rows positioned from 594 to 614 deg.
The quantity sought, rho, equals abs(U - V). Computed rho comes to 7.8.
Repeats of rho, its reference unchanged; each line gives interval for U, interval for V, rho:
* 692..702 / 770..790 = 4.6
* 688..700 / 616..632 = 2.6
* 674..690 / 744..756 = 4.3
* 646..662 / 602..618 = 1.0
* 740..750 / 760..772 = 1.2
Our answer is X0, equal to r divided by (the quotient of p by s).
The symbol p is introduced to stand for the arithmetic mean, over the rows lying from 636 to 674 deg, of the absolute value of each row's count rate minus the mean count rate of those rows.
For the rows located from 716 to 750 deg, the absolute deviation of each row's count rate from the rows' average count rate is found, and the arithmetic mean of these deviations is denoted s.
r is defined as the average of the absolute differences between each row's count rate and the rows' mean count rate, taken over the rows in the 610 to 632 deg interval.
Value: 0.86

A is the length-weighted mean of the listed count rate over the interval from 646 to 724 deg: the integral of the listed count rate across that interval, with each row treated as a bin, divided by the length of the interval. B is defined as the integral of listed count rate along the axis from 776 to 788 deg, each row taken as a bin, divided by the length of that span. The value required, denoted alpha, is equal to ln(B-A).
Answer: 1.71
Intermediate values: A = 43.2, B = 48.7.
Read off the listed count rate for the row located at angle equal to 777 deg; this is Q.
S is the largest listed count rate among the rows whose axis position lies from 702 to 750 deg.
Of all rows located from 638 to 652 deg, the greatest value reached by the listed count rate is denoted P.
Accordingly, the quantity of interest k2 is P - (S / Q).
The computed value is 41.8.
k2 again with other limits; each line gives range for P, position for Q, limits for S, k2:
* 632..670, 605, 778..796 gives 41.7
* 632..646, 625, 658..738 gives 41.7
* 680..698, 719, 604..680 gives 44.8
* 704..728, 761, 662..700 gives 47.2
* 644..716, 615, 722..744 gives 44.6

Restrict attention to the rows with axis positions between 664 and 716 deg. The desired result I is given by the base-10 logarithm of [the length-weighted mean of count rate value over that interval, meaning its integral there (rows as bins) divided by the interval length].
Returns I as 1.64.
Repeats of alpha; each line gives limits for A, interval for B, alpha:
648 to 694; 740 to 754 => 1.75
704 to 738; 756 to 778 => 0.47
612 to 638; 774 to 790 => 2.02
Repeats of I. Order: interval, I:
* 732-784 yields 1.68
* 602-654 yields 1.62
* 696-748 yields 1.66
